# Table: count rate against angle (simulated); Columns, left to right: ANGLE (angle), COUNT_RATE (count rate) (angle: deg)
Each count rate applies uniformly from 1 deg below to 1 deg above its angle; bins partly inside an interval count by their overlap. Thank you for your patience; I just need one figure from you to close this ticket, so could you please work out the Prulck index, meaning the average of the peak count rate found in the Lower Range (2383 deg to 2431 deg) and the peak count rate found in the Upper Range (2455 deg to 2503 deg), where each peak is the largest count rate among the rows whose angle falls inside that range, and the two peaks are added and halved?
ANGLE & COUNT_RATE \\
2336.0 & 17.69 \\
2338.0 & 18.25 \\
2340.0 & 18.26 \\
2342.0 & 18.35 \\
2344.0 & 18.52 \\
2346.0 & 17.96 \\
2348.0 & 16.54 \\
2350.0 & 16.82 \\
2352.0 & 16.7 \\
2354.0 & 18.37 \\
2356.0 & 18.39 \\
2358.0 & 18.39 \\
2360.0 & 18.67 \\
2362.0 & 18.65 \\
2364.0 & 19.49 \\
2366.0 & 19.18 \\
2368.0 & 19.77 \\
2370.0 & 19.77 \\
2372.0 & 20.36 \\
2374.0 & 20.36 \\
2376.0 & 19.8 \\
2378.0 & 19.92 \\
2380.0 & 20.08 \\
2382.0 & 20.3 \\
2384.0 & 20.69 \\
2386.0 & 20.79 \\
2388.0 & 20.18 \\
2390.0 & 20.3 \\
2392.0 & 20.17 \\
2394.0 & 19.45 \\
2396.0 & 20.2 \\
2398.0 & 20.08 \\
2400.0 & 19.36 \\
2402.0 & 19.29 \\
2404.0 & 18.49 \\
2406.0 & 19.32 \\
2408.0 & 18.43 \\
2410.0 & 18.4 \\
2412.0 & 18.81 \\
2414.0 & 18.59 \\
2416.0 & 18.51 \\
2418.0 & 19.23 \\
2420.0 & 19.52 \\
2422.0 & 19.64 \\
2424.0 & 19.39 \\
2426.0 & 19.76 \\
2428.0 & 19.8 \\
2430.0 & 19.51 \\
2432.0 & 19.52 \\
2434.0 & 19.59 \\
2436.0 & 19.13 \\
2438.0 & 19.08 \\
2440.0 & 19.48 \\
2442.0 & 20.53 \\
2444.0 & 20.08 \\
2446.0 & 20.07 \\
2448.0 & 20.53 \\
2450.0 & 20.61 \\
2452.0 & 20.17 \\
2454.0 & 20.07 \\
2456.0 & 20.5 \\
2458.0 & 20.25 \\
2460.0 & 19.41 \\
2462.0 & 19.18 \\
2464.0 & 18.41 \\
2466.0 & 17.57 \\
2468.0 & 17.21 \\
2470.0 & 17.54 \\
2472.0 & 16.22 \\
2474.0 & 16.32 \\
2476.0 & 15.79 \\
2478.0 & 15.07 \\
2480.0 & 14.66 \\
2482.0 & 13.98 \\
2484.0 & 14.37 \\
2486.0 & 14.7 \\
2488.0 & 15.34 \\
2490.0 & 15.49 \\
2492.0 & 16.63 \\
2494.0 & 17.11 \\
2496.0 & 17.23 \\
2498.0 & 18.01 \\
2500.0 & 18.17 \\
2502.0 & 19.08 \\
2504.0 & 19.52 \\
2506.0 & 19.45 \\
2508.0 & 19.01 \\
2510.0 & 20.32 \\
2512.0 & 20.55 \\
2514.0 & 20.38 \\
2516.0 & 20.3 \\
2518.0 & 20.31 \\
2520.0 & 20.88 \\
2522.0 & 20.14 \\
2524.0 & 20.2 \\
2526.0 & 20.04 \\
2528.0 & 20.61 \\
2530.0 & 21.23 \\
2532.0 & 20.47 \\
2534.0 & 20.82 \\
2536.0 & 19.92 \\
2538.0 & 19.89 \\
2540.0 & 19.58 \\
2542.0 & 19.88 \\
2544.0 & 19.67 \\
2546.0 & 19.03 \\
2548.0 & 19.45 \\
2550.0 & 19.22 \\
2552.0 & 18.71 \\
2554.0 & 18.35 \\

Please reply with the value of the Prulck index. 20.6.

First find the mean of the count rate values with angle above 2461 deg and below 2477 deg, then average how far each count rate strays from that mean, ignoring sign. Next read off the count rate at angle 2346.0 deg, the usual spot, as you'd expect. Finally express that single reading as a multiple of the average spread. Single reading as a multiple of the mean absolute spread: 20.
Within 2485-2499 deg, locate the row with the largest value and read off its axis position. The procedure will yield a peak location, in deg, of 2498.0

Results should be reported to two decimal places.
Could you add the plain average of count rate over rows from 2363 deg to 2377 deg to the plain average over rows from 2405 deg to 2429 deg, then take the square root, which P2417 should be 6.24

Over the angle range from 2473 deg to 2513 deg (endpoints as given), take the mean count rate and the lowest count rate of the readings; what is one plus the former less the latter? 4.1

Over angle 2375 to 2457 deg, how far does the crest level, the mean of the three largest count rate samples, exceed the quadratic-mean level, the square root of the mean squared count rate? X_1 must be 0.99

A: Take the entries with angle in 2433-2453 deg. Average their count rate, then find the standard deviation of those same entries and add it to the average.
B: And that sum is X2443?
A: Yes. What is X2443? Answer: 20.5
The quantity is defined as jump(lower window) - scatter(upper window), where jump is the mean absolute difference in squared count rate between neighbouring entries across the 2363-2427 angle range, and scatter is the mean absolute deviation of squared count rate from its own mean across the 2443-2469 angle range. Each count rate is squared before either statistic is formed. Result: -21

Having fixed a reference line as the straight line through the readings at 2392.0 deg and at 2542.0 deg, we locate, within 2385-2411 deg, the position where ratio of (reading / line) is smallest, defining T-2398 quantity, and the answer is 2410.0 deg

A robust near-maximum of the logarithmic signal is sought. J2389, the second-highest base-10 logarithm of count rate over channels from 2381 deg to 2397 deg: 1.32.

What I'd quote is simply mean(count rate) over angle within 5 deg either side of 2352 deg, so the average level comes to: 17.36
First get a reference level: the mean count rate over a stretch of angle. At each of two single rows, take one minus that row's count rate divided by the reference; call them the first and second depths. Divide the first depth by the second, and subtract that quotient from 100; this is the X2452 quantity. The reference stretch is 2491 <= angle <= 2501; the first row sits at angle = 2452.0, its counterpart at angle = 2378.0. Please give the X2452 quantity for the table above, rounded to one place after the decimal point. 98.9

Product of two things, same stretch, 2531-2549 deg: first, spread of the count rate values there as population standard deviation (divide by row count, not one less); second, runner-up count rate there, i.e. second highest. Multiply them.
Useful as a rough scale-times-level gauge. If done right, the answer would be 10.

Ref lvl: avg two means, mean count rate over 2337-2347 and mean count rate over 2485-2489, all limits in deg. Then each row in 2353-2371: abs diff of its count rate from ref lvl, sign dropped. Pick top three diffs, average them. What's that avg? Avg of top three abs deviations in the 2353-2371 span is 3.0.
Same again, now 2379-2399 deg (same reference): 3.9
